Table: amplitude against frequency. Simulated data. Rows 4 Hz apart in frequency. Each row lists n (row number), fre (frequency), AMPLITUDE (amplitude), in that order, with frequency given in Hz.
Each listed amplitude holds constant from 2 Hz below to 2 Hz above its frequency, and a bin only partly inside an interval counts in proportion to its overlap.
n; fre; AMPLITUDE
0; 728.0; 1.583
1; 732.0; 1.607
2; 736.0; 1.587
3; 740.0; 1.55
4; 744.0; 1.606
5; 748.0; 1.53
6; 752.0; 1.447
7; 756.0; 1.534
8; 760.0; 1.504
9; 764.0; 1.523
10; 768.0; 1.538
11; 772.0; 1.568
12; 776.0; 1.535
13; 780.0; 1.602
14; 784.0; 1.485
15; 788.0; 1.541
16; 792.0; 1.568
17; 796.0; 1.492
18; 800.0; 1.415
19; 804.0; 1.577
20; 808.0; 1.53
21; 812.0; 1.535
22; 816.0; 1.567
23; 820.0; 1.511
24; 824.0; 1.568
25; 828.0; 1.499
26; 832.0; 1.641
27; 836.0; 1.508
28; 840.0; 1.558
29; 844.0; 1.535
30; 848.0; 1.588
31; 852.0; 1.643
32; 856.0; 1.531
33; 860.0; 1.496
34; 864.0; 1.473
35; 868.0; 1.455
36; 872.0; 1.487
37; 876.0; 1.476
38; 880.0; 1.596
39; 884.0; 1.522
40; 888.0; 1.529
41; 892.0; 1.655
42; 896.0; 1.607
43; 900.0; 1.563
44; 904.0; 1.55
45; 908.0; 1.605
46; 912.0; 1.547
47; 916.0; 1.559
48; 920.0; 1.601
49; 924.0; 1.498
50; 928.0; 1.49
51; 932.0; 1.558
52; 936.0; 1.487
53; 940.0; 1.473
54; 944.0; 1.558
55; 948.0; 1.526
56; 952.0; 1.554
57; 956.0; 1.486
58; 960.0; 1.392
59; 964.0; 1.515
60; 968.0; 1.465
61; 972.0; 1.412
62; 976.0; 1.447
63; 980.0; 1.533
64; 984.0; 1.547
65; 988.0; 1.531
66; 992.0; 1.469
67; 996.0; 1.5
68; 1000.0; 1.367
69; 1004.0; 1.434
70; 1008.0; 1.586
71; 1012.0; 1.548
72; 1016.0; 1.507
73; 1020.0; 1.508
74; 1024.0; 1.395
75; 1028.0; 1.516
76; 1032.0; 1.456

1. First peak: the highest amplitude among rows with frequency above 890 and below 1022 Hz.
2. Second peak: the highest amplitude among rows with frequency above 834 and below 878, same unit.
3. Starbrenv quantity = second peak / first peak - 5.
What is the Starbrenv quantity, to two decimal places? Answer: -4.01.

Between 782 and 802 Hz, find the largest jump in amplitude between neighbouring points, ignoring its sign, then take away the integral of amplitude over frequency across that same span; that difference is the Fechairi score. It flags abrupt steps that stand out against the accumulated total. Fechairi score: -29.9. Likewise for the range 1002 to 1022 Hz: -30.2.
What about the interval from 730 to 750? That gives -31.4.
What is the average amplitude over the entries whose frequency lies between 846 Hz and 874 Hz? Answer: 1.52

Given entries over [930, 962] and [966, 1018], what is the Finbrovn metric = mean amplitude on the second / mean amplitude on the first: 0.99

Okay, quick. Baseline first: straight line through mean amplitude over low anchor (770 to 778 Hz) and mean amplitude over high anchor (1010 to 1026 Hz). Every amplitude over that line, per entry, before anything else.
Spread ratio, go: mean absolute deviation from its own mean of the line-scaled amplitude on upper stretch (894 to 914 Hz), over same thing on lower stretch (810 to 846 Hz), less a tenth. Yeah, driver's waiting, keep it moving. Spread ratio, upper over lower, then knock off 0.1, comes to 0.67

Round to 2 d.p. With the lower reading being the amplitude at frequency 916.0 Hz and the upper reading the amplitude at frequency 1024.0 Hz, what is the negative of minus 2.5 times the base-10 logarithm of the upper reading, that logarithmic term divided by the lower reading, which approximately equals 0.23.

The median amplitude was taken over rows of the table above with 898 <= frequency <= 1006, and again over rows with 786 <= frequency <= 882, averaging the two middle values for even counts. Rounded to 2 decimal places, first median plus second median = 3.05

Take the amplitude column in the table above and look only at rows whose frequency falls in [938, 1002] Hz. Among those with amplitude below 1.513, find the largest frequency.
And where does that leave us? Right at 1000.0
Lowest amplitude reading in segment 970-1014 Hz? 1.367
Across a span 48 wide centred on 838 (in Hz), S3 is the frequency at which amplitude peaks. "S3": 852.0 Hz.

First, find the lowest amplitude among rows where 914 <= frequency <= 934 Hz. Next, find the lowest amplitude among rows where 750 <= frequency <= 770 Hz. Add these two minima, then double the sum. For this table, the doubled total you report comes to 5.87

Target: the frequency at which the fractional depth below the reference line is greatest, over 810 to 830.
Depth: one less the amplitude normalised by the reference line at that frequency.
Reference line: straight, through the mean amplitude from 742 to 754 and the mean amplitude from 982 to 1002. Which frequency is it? 828.0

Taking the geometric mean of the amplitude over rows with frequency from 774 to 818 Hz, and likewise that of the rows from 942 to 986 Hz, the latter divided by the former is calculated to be 0.98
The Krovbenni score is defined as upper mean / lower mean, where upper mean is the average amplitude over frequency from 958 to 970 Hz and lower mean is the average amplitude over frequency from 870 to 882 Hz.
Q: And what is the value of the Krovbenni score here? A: 0.959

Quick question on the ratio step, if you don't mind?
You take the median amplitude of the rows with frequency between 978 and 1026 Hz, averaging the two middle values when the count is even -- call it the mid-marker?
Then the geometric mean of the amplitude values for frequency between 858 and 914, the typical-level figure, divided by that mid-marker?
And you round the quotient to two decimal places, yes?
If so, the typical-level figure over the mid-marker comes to 1.02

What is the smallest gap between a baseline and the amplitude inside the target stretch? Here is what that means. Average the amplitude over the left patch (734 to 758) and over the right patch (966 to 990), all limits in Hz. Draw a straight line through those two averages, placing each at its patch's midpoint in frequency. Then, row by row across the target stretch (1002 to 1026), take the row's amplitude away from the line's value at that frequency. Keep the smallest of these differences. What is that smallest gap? -0.10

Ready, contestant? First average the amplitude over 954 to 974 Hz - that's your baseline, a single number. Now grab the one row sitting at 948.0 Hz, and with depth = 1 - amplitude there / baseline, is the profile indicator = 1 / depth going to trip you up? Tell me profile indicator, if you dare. -20.2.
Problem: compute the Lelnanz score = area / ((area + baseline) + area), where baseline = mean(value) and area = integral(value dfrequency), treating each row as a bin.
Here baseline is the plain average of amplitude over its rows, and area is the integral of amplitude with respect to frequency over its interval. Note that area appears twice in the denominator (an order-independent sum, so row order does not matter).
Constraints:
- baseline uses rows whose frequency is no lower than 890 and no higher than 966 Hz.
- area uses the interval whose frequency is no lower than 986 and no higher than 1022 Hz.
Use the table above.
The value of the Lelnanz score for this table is 0.493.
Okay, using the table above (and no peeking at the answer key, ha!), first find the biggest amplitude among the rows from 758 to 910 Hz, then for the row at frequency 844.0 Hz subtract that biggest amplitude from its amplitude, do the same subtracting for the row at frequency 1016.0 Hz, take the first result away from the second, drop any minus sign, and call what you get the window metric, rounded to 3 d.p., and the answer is 0.028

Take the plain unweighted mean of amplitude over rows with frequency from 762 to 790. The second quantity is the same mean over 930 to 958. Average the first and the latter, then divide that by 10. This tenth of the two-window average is 0.153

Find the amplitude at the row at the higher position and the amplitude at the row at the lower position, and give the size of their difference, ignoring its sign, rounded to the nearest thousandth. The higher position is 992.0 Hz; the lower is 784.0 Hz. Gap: 0.016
